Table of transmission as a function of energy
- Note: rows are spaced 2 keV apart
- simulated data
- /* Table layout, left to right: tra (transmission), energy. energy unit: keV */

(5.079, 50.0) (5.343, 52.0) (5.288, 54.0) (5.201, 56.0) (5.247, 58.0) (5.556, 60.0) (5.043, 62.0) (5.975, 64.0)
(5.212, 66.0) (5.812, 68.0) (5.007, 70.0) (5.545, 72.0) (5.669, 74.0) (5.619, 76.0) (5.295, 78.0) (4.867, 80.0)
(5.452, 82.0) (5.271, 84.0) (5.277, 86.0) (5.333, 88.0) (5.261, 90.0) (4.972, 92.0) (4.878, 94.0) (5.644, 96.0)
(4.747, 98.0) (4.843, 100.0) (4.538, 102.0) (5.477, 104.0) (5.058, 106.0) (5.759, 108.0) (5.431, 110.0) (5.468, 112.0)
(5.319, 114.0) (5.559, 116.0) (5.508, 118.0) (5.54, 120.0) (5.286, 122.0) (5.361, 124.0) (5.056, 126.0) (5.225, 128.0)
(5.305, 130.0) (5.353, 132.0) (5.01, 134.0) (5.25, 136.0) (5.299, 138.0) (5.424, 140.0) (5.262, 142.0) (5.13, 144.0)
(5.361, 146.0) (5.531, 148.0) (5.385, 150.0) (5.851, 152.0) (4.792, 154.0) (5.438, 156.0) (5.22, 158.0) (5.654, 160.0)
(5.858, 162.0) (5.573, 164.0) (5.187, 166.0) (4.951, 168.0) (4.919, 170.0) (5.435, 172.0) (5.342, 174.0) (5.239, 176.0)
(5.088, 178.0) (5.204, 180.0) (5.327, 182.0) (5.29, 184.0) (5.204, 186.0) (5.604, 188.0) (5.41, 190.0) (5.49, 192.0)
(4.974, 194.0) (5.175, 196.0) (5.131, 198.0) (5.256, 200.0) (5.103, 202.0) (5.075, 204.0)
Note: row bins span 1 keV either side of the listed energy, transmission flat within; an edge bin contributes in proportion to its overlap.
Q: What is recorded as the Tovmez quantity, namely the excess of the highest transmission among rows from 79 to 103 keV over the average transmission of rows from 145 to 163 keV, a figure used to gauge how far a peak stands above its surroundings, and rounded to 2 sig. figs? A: 0.19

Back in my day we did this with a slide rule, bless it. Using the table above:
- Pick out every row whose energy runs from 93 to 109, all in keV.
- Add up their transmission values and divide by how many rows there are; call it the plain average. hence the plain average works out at 5.12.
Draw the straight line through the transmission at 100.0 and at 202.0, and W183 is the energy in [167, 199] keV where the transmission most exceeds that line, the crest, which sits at 188.0 keV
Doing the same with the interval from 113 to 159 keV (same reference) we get 152.0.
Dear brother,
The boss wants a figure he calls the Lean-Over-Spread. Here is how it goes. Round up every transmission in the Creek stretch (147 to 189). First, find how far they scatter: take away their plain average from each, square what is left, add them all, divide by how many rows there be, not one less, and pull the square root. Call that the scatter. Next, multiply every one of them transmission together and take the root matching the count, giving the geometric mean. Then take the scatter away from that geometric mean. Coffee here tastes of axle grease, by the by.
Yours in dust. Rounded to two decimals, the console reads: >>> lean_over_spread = 5.06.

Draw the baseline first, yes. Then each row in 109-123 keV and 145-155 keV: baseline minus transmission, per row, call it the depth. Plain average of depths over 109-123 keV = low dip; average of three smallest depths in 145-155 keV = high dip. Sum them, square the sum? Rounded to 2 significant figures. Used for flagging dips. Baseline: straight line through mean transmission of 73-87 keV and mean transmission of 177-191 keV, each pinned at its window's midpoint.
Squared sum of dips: 0.14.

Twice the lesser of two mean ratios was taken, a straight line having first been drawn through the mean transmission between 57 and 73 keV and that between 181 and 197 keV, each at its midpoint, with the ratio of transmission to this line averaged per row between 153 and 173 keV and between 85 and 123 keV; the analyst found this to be 1.95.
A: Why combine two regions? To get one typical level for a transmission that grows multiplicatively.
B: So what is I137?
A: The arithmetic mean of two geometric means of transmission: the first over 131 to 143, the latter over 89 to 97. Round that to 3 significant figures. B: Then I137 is 5.22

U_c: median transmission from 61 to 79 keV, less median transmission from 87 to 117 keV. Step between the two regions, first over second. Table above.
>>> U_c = 0.226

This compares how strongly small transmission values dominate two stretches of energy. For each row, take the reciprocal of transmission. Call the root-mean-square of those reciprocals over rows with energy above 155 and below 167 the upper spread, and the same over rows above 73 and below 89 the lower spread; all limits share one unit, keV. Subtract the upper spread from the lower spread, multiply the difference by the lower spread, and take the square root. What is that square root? 0.030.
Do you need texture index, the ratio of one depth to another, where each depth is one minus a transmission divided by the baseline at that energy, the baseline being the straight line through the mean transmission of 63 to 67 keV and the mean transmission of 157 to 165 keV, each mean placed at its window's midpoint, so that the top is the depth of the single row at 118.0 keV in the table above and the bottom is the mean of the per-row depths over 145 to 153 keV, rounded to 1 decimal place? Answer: 1.6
